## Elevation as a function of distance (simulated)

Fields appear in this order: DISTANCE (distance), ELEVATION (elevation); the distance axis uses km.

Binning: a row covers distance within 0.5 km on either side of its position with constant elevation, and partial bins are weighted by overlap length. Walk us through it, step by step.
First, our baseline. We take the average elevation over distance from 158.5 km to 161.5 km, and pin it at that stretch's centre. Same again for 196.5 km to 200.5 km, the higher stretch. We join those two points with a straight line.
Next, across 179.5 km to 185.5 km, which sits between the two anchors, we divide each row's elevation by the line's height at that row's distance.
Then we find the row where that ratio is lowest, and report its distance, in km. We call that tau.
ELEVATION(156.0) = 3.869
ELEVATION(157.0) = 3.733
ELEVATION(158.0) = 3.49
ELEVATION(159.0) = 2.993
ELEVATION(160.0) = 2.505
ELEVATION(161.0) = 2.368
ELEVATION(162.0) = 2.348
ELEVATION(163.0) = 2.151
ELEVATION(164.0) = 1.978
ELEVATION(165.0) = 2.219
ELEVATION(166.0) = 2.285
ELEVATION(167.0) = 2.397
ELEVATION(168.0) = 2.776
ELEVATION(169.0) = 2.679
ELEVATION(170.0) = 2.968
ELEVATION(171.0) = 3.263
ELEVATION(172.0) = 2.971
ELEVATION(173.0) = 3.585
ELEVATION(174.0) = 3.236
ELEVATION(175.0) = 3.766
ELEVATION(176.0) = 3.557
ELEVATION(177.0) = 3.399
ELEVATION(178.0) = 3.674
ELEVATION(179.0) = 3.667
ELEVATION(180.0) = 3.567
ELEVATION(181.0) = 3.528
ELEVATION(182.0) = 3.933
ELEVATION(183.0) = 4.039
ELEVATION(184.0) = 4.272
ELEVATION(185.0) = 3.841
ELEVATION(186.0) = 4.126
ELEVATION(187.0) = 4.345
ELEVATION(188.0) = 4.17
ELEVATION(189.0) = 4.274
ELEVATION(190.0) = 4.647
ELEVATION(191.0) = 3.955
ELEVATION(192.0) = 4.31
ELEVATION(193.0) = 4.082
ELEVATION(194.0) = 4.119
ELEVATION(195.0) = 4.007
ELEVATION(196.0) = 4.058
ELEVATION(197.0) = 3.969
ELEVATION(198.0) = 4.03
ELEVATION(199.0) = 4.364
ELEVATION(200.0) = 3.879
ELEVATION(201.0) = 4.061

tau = 181.0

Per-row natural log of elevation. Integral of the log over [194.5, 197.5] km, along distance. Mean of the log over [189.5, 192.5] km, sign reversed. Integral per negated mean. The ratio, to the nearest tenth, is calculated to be -2.9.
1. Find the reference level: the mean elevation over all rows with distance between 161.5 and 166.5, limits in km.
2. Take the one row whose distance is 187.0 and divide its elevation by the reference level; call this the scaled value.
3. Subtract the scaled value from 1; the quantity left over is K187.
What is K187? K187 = -0.98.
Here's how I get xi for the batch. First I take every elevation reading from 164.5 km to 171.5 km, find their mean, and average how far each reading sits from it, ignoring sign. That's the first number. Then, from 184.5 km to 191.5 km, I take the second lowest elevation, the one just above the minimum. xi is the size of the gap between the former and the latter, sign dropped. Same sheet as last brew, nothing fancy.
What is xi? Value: 3.7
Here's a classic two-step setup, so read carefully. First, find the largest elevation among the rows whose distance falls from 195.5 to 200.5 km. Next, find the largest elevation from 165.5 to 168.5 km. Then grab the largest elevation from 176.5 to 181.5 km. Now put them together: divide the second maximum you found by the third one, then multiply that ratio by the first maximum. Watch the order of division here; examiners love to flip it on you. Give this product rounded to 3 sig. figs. 3.30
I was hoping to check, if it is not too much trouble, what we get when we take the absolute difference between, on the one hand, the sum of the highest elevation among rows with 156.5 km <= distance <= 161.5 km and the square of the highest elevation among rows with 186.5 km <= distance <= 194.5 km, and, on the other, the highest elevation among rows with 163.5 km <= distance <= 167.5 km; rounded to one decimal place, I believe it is 22.9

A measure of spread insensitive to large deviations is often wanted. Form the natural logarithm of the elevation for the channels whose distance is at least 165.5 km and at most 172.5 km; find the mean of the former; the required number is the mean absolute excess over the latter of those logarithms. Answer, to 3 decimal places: 0.098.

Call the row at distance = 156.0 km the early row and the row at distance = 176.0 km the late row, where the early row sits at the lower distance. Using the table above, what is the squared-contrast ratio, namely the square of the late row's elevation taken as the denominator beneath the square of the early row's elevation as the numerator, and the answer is 1.2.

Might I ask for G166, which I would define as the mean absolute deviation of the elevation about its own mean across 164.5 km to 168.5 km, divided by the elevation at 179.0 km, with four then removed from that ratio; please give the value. -3.95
